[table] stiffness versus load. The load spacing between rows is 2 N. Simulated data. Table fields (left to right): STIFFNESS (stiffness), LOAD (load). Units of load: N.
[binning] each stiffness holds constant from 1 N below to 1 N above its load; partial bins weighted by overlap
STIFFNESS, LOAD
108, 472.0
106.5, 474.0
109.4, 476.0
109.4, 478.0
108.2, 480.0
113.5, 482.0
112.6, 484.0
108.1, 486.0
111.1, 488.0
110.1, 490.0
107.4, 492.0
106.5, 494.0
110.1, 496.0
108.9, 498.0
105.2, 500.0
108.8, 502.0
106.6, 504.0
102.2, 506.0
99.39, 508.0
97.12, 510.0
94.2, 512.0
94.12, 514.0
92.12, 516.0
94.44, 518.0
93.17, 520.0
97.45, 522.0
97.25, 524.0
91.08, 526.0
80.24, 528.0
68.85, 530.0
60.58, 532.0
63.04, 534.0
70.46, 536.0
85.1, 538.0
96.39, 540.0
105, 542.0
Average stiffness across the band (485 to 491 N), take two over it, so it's 0.0182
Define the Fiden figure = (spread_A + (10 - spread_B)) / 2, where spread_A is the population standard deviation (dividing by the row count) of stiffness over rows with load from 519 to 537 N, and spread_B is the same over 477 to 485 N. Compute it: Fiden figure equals 10.9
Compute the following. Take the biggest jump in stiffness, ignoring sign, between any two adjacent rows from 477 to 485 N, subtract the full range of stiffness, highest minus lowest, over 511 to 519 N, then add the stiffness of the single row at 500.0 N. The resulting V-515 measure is 108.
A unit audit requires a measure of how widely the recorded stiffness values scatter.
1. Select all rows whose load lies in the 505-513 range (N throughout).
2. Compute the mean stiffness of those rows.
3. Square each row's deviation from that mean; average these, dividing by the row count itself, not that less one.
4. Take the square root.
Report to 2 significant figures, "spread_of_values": 2.9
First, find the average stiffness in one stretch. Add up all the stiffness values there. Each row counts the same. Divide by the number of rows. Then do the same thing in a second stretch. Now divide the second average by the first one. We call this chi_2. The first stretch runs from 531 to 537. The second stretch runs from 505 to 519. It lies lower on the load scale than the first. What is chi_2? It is 1.49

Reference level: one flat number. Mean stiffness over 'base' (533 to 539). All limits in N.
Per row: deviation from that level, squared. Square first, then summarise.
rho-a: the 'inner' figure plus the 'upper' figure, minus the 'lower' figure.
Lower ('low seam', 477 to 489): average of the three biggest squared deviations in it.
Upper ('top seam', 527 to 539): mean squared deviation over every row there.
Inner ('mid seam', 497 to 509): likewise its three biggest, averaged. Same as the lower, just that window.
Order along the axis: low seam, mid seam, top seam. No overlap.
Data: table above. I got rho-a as -242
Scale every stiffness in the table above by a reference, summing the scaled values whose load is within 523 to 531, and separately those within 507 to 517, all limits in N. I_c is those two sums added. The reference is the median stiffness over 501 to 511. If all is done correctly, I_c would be 8.0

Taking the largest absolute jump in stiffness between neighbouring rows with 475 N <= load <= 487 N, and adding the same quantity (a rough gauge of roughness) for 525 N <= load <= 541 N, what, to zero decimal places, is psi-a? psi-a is 20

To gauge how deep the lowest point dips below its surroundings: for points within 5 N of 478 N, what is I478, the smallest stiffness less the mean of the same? -2.90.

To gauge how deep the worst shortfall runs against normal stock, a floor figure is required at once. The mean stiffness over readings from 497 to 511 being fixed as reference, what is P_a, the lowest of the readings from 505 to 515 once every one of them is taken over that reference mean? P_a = 0.90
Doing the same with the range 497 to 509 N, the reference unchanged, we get 0.96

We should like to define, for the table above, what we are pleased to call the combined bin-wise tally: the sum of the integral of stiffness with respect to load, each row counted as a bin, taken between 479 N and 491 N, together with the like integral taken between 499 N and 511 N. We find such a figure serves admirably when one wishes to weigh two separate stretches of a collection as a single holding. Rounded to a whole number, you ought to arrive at 2566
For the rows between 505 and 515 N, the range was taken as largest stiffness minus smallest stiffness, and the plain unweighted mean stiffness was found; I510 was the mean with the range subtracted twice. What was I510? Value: 81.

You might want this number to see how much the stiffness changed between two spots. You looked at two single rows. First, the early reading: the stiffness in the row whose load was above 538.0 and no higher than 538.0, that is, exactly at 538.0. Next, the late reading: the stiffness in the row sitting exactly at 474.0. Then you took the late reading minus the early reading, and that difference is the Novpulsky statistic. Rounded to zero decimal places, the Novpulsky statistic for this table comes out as 21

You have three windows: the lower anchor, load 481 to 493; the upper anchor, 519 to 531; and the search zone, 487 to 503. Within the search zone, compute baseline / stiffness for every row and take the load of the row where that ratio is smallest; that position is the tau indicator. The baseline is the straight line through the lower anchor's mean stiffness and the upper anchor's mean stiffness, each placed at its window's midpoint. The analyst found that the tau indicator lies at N 502.0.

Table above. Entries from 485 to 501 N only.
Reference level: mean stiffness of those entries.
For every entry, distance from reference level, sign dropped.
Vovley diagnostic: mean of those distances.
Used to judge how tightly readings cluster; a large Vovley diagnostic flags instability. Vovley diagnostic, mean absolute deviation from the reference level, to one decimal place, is 1.6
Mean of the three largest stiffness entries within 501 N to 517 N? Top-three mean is 106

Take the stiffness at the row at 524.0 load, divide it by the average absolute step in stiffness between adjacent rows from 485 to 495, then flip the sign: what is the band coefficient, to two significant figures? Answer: -51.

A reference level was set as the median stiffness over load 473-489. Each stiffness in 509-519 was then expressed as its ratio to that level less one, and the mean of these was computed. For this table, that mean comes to -0.14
